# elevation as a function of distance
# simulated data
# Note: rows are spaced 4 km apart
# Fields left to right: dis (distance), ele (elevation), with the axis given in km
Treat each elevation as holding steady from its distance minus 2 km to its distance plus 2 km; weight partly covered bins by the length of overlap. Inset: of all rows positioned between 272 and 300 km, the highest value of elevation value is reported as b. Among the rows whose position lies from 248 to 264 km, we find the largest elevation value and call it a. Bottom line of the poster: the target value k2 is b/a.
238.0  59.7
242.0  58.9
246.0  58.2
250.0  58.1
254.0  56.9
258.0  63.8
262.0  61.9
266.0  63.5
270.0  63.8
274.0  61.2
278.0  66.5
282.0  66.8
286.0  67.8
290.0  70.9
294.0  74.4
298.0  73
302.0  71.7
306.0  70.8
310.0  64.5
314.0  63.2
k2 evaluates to 1.17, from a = 63.8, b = 74.4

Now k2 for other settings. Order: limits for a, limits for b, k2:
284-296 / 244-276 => 0.86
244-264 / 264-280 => 1.04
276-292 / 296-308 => 1.03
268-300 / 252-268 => 0.86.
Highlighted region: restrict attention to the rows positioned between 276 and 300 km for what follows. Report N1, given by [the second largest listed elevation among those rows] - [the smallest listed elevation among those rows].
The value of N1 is 6.5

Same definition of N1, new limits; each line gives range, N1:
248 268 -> 6.6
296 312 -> 7.2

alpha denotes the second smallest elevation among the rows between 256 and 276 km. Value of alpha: 61.9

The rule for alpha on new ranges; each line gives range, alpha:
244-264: 58.1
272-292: 66.5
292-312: 70.8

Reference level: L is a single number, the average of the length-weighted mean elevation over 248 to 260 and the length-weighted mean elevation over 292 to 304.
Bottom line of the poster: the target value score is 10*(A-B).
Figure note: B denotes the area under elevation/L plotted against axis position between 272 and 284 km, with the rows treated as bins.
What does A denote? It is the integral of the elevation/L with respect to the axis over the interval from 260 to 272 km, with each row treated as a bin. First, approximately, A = 11.4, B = 11.7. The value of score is -3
